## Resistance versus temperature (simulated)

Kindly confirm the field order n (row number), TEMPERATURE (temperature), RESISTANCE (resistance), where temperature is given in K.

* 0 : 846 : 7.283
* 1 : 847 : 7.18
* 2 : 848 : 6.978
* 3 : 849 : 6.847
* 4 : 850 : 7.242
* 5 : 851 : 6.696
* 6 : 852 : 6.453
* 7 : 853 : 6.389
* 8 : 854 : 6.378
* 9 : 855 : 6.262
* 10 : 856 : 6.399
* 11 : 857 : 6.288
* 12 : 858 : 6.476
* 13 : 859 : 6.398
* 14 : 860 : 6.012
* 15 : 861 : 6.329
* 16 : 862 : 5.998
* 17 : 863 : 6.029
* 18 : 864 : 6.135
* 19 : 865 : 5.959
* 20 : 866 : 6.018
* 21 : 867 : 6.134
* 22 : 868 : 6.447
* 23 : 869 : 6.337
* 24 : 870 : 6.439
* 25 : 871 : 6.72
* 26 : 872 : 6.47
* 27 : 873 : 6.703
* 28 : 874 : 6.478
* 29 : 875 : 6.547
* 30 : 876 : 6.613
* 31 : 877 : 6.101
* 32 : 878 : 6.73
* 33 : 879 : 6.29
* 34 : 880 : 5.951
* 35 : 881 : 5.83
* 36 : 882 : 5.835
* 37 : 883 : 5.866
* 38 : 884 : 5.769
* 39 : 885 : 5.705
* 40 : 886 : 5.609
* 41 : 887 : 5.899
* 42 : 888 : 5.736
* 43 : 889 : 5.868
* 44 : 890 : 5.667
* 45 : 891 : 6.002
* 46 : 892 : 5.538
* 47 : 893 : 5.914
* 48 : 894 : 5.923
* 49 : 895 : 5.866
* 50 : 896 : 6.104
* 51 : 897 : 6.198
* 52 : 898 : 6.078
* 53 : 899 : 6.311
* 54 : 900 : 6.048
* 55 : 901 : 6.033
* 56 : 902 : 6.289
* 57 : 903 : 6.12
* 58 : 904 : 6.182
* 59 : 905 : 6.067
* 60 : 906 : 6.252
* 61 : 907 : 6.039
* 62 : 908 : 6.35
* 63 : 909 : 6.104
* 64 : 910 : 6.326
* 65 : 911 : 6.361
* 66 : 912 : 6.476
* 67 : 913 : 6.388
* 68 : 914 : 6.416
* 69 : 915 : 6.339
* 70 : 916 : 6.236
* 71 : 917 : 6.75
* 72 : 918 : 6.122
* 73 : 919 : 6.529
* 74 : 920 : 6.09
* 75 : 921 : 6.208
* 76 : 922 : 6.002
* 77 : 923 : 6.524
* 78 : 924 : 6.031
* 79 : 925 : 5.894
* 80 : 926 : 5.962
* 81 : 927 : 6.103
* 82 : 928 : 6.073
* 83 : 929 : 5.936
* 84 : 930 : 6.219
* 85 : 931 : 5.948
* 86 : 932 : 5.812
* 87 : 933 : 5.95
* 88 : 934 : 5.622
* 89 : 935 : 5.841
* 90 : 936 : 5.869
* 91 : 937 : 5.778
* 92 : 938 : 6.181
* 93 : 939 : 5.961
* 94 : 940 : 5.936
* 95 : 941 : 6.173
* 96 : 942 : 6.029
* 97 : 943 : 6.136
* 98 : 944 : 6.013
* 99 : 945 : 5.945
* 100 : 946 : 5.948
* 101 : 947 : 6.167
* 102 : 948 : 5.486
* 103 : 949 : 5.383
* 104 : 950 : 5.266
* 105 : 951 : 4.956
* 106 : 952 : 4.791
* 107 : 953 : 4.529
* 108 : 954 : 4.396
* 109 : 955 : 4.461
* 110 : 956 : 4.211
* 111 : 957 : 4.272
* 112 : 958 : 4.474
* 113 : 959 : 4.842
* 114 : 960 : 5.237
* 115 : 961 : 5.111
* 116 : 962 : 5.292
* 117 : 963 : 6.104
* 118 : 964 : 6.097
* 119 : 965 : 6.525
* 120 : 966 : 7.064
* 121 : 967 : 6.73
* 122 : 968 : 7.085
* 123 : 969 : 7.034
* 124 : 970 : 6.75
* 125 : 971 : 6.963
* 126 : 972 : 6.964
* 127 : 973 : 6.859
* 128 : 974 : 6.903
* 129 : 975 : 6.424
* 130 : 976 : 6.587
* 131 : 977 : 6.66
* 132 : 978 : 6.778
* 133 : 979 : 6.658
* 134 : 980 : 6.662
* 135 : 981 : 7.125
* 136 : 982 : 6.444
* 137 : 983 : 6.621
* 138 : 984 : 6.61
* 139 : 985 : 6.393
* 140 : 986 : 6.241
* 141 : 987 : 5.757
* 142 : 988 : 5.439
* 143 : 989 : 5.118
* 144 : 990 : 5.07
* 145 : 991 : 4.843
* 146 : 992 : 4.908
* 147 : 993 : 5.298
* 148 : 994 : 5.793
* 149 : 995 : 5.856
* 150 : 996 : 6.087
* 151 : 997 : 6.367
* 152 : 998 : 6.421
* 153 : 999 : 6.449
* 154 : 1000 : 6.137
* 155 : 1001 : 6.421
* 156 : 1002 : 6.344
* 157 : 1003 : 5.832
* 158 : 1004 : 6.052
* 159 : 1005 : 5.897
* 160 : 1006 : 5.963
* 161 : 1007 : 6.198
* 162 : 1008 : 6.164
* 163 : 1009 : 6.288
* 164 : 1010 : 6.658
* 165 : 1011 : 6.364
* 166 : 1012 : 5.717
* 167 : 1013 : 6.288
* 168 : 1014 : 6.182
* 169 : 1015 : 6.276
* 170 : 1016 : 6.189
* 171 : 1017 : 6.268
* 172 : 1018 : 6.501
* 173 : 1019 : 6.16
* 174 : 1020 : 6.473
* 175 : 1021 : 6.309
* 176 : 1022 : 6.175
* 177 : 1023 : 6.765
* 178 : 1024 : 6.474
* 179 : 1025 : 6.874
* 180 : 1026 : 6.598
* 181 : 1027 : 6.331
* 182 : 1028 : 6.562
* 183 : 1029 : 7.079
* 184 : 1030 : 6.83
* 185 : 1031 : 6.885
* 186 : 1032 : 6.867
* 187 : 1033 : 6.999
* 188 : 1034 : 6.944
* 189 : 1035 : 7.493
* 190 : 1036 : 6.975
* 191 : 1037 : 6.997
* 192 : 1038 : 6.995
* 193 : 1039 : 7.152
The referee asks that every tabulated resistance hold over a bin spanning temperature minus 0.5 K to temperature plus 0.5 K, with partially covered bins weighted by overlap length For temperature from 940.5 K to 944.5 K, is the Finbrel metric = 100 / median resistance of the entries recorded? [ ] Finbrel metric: 16.4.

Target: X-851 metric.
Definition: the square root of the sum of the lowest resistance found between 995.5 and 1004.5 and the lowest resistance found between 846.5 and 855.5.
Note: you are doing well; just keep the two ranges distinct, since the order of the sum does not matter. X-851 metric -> 3.48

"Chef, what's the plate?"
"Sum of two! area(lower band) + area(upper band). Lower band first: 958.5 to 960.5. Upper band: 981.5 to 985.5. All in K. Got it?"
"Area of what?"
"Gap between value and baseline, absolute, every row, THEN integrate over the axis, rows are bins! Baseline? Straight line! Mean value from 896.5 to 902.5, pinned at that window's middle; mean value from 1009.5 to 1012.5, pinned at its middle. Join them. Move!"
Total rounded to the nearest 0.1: 3.5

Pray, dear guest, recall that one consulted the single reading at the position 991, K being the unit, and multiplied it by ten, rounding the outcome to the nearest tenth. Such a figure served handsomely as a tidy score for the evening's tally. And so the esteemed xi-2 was 48.4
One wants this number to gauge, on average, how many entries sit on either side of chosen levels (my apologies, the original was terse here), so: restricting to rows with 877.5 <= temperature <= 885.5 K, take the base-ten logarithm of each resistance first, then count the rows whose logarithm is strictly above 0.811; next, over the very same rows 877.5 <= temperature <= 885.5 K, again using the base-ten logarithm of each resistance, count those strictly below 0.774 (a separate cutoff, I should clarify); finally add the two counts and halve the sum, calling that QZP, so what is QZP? 3.0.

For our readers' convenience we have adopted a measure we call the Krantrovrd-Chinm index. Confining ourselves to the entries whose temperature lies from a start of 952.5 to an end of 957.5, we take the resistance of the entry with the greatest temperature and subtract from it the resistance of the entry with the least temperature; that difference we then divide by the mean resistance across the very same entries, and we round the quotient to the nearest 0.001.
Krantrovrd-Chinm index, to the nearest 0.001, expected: -0.059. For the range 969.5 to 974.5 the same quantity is 0.022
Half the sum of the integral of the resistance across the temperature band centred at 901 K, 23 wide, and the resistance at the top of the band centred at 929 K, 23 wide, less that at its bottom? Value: 70.0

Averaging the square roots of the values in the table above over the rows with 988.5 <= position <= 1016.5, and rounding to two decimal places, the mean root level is 2.44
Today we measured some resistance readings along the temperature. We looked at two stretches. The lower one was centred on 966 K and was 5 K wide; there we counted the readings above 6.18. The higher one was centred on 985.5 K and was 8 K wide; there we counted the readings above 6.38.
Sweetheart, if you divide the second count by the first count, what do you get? 1.0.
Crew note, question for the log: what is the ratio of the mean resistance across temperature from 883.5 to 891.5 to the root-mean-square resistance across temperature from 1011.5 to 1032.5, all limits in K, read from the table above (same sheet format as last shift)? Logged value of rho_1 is 0.89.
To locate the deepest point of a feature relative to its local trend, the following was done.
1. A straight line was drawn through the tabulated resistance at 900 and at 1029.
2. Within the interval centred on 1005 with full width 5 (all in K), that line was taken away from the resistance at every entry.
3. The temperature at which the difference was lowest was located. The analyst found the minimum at 1003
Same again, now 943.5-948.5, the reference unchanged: 948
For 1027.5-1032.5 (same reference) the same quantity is 1028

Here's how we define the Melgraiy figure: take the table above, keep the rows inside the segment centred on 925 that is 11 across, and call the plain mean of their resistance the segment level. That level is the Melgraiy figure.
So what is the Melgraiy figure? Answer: 6.1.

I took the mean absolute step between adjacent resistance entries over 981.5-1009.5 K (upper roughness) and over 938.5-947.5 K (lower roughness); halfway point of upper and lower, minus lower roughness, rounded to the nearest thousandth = 0.045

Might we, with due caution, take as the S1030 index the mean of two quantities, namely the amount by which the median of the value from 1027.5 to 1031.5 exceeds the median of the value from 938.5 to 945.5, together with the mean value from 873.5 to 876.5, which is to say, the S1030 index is 3.70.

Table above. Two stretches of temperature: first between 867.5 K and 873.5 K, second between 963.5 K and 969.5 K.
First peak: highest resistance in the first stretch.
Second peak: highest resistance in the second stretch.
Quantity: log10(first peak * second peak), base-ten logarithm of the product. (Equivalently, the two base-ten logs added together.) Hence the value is 1.68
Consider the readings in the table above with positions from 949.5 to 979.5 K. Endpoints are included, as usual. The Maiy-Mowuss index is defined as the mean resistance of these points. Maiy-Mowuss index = 5.87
